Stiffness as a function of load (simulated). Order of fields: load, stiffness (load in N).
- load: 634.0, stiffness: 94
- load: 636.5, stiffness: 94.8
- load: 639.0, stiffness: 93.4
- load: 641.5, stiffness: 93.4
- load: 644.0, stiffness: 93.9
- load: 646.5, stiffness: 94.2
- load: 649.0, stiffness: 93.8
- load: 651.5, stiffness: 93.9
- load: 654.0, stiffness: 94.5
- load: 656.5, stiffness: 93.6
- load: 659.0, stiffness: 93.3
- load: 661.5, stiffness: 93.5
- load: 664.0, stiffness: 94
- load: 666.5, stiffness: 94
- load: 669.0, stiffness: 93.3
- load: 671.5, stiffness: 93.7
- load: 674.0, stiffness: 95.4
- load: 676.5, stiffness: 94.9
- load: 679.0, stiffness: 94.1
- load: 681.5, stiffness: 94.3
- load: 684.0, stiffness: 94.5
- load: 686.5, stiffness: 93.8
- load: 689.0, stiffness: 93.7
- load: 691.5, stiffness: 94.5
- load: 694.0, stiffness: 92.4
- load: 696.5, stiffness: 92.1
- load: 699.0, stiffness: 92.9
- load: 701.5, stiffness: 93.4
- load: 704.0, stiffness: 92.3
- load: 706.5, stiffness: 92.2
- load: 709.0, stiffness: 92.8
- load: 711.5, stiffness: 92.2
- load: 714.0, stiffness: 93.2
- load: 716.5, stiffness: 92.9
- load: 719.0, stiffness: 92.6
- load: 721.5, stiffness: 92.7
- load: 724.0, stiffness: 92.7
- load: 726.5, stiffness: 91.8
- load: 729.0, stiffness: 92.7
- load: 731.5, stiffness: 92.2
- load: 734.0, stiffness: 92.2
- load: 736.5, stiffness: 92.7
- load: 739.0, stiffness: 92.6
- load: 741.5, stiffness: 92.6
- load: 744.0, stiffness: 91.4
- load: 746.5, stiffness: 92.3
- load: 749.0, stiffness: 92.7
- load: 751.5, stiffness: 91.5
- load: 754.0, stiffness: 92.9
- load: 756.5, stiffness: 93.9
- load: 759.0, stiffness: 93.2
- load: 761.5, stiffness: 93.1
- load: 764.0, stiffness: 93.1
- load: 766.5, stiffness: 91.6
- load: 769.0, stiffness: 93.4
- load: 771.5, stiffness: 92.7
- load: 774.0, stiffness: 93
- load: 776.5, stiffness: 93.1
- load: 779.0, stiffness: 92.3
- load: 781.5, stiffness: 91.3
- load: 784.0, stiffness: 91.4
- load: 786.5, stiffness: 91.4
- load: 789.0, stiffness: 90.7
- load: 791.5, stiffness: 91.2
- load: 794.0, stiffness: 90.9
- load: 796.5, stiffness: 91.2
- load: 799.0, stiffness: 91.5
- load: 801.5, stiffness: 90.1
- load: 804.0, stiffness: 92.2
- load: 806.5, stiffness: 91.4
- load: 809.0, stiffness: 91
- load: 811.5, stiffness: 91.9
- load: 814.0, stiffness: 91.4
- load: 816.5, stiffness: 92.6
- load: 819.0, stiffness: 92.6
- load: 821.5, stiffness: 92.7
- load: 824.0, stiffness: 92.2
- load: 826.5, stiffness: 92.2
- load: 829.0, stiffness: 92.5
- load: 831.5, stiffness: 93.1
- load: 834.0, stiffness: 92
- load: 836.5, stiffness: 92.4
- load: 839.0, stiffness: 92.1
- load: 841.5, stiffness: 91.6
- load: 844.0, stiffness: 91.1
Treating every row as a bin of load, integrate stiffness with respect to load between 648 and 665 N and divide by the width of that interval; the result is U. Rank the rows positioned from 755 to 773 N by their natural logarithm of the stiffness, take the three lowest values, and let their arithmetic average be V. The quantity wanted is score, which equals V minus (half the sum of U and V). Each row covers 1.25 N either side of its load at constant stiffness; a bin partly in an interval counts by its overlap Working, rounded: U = 93.8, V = 4.53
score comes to -44.6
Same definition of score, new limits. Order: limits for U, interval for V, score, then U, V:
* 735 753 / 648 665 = -43.9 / 92.3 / 4.54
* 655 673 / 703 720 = -44.6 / 93.7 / 4.52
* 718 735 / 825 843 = -43.9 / 92.4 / 4.52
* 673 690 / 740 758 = -44.9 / 94.4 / 4.52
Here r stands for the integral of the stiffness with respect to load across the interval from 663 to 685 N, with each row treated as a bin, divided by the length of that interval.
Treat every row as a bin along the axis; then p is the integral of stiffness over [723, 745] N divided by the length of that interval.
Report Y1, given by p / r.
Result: 0.980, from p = 92.3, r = 94.2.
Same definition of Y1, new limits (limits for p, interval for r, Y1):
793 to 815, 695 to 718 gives 0.985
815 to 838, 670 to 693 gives 0.981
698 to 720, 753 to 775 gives 0.997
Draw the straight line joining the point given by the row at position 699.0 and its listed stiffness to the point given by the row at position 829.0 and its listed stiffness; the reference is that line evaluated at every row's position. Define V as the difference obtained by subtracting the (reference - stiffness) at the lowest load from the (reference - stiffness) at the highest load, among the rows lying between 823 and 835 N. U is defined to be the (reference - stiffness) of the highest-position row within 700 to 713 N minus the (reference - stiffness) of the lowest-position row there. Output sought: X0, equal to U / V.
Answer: 6.9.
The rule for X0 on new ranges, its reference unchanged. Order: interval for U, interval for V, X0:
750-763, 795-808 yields 7.1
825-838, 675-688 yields -0.2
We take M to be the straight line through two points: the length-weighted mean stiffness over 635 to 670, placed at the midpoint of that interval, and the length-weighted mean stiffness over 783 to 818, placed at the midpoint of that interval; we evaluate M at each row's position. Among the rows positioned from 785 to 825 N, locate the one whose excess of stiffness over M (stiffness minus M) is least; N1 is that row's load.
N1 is 801.5 N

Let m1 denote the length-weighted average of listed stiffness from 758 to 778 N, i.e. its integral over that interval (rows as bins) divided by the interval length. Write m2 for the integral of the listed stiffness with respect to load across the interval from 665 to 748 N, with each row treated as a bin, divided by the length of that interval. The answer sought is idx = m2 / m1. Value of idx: 1.00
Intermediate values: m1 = 92.9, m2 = 93.1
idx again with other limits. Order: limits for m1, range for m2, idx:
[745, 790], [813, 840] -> 1.00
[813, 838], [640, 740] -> 1.01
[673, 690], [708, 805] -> 0.98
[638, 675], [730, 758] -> 0.99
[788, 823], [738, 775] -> 1.01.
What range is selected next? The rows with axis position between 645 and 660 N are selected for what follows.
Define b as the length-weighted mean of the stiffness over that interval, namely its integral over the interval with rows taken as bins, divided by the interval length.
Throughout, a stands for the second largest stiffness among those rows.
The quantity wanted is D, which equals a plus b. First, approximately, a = 94.2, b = 93.9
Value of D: 188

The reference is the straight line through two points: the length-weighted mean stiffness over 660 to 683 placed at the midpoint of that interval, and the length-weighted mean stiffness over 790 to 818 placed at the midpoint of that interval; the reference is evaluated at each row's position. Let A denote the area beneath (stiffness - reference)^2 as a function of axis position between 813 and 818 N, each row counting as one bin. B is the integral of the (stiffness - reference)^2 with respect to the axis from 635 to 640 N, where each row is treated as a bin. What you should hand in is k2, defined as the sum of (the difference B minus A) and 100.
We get 99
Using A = 5.9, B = 4.6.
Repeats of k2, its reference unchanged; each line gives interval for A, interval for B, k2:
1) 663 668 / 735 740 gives 100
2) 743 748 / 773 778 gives 102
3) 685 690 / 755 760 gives 107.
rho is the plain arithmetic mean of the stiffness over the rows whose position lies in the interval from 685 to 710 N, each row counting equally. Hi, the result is 93.0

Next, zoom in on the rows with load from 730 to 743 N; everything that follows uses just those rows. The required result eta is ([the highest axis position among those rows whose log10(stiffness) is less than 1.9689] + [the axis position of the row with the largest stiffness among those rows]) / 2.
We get 739.0 N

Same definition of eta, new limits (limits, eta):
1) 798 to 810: 806.5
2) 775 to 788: 781.5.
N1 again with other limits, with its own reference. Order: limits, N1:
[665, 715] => 696.5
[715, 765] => 744.0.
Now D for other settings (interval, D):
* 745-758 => 186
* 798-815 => 183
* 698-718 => 186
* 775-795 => 184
